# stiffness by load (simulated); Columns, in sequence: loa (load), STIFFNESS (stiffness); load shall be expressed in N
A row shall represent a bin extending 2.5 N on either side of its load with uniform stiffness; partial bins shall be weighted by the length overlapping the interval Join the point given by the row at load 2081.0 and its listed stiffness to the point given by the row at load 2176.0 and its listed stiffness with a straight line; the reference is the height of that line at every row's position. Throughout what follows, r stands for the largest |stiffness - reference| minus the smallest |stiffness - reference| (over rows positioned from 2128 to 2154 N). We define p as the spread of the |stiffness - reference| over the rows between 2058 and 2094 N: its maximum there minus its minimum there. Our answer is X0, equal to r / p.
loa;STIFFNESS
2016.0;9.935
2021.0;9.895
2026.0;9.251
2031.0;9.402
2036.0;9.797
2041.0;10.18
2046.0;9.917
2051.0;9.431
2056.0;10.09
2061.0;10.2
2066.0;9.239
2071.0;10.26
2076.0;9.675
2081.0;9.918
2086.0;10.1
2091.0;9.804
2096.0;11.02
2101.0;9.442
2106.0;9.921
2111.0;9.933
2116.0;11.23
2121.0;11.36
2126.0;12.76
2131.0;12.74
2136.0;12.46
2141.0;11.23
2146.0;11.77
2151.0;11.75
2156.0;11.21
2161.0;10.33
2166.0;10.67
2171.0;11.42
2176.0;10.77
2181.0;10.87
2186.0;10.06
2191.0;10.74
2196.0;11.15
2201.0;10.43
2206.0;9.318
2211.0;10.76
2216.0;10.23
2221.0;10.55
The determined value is 2.9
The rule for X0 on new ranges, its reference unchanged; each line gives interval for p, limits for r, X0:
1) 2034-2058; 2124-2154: 4.1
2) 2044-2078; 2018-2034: 1.3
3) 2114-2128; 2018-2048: 0.4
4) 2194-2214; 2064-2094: 0.4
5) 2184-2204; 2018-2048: 0.9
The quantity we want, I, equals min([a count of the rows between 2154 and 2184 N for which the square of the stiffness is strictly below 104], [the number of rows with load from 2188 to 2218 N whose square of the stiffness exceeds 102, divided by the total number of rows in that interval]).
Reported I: 0.00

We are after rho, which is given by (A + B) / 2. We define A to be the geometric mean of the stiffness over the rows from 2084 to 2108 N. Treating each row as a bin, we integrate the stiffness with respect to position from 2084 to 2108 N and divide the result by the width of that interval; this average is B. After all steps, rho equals 10.1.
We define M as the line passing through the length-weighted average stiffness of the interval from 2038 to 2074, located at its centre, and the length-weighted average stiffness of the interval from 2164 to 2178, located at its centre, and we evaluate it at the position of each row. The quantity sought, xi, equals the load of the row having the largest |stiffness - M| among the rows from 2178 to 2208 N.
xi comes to 2206.0 N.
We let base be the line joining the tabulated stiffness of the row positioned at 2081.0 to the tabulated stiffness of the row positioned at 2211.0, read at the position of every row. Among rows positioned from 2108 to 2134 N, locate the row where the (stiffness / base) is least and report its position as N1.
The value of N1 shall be 2111.0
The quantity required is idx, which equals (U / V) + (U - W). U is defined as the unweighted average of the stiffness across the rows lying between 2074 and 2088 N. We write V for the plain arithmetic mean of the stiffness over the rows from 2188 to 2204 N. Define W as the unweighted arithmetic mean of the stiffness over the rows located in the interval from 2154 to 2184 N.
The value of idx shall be -0.1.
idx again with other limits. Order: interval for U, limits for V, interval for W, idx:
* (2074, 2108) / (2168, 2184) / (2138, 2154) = -0.7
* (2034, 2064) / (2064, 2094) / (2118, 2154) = -1.1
